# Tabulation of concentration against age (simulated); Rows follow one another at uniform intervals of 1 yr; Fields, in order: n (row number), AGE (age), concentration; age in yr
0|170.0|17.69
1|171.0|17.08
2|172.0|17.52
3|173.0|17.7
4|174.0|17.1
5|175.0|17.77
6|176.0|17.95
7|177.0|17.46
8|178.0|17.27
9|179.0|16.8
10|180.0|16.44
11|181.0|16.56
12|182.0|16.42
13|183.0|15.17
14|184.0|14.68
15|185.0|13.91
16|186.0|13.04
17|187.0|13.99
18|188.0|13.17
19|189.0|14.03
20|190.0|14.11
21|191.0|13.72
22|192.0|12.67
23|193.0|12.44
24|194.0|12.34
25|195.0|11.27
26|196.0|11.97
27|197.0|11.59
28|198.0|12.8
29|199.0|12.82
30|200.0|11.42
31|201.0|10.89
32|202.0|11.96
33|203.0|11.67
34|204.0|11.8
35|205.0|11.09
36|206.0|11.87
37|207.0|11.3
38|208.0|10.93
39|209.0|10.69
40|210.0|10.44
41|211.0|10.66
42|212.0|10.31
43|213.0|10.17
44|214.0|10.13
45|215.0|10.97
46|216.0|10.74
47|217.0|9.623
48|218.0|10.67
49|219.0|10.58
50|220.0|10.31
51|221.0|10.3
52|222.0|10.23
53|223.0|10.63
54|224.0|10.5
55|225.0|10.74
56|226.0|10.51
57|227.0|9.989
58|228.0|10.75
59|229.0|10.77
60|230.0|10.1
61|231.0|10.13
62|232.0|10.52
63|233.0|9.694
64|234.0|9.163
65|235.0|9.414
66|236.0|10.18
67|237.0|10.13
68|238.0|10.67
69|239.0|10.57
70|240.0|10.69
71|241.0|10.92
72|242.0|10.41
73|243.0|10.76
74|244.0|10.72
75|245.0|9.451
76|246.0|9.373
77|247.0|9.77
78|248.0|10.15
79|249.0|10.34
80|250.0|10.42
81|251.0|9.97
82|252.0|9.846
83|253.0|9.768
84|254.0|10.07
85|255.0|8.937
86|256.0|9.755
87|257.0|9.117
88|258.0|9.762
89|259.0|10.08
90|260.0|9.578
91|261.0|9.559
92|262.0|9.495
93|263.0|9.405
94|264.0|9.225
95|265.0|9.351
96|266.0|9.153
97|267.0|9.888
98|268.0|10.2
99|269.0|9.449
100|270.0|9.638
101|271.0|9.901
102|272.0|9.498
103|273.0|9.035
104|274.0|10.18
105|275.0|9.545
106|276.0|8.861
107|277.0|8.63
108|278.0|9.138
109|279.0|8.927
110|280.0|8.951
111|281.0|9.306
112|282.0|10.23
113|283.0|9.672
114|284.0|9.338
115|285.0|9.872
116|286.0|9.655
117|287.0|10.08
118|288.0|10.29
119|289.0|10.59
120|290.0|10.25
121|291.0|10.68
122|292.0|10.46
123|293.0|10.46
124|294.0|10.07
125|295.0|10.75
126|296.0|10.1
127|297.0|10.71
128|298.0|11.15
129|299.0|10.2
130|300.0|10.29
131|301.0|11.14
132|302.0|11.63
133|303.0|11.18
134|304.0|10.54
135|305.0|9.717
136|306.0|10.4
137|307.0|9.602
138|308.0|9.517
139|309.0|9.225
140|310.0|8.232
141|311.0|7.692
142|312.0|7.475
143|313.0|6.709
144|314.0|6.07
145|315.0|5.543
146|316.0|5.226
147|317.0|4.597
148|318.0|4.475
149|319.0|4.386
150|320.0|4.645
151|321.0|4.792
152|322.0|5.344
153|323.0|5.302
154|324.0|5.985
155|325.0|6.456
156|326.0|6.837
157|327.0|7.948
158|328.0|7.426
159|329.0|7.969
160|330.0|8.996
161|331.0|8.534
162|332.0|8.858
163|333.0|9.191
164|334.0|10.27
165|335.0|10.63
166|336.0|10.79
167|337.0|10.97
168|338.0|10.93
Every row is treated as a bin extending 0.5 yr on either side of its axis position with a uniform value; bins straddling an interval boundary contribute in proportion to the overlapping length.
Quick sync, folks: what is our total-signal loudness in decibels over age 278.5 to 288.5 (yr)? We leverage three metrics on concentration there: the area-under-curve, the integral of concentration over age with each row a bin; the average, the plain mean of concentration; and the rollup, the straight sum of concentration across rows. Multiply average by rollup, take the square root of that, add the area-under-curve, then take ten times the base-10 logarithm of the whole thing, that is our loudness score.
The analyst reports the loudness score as 21.0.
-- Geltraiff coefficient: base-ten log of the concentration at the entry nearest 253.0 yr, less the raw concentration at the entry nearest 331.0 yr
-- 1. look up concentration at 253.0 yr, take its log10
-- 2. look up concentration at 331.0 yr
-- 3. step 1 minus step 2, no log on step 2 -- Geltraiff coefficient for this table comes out -7.5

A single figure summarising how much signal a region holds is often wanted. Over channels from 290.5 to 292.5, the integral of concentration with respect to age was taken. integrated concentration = 21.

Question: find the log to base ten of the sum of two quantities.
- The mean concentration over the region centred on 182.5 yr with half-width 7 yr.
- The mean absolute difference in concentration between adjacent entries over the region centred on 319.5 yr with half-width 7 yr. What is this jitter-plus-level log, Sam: 1.20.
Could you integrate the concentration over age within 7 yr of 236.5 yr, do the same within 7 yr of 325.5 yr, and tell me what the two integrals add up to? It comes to 237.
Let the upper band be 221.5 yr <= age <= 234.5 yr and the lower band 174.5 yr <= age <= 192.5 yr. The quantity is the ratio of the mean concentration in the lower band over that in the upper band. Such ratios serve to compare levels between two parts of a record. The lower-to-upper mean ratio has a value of 1.5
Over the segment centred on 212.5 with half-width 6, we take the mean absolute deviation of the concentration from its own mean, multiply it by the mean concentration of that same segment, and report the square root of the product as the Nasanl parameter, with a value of 1.9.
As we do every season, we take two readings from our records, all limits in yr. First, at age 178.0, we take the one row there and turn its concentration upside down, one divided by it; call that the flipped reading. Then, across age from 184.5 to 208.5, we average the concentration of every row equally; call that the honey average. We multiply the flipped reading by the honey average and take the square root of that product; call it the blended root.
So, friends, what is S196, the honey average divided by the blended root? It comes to 14.6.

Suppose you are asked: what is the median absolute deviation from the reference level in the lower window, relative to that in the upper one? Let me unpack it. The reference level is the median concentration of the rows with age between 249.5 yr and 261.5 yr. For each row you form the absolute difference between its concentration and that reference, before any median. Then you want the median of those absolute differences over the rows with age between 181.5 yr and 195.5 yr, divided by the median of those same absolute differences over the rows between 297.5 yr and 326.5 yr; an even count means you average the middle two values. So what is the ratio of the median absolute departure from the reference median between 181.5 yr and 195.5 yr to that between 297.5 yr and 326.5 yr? 1.77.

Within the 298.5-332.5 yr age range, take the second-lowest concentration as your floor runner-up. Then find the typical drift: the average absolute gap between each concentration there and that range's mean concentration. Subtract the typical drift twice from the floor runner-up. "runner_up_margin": 0.7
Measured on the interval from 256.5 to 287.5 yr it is 8.2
